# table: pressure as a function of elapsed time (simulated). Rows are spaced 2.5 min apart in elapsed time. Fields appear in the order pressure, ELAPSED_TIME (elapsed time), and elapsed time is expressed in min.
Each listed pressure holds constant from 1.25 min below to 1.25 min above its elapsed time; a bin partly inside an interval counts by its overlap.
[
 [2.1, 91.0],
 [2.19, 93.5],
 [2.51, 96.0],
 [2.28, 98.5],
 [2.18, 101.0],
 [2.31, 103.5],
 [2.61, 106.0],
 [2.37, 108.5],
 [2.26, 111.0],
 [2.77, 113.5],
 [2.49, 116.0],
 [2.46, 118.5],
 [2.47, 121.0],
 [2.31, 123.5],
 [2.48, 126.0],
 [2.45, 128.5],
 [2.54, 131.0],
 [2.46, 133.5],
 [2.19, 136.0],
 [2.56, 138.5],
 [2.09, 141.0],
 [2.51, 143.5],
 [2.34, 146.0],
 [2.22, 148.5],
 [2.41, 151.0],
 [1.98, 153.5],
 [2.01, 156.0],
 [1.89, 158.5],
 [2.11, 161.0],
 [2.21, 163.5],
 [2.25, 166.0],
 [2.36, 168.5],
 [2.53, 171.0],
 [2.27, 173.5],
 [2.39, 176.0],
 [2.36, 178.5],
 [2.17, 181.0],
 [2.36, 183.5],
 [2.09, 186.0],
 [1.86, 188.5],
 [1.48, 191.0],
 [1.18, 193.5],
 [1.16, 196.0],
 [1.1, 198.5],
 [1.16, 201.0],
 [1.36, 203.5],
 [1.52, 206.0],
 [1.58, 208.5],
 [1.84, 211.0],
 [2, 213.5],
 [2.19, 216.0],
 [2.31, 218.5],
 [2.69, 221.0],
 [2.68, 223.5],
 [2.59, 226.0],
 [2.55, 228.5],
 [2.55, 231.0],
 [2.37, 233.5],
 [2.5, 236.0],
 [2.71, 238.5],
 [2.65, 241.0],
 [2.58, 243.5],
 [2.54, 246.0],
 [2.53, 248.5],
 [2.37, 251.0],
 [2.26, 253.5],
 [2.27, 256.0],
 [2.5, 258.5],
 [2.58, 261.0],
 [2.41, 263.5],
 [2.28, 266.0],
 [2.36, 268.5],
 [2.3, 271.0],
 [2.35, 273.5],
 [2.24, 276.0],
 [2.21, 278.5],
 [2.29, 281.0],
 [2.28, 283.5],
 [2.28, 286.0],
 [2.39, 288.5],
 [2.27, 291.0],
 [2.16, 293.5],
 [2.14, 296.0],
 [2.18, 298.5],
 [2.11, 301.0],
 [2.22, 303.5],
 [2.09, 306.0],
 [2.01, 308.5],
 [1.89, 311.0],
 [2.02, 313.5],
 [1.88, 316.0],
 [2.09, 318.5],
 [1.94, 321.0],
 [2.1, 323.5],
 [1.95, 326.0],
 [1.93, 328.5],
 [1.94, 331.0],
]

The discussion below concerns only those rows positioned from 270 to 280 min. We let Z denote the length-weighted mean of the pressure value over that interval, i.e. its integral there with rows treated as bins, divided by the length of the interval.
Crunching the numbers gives 2.3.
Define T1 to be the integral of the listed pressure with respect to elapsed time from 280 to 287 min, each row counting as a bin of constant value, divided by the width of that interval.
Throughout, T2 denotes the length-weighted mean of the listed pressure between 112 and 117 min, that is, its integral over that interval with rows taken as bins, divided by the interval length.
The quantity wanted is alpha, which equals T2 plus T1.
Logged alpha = 4.9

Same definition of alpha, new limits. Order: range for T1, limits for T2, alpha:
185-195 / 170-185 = 4.0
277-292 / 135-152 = 4.6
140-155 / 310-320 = 4.2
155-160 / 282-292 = 4.3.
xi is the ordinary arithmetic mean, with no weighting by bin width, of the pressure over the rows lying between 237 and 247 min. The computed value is 2.6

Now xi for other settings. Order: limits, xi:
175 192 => 2.1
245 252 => 2.5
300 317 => 2.0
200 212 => 1.5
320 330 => 2.0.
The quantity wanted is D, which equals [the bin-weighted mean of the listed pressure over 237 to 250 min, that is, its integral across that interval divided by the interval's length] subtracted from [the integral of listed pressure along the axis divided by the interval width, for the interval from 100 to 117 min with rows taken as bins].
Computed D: -0.17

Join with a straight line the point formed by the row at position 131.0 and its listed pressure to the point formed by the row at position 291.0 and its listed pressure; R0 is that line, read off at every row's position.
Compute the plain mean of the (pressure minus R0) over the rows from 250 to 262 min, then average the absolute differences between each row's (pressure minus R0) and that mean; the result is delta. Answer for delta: 0.120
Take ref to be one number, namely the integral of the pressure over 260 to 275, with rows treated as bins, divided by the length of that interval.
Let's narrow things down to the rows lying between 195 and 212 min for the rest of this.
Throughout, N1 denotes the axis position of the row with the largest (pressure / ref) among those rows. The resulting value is 211.0 min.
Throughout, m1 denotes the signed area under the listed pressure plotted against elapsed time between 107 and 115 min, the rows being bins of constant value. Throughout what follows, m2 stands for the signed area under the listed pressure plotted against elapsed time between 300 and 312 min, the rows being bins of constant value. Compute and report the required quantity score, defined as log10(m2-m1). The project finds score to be 0.70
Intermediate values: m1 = 20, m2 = 25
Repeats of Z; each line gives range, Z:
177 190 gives 2.2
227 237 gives 2.5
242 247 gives 2.6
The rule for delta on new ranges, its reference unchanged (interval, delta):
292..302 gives 0.020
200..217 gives 0.304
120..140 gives 0.091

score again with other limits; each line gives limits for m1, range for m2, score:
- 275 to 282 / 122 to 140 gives 1.45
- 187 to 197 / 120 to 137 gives 1.43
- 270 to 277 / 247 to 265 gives 1.44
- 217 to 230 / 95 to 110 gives 0.37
